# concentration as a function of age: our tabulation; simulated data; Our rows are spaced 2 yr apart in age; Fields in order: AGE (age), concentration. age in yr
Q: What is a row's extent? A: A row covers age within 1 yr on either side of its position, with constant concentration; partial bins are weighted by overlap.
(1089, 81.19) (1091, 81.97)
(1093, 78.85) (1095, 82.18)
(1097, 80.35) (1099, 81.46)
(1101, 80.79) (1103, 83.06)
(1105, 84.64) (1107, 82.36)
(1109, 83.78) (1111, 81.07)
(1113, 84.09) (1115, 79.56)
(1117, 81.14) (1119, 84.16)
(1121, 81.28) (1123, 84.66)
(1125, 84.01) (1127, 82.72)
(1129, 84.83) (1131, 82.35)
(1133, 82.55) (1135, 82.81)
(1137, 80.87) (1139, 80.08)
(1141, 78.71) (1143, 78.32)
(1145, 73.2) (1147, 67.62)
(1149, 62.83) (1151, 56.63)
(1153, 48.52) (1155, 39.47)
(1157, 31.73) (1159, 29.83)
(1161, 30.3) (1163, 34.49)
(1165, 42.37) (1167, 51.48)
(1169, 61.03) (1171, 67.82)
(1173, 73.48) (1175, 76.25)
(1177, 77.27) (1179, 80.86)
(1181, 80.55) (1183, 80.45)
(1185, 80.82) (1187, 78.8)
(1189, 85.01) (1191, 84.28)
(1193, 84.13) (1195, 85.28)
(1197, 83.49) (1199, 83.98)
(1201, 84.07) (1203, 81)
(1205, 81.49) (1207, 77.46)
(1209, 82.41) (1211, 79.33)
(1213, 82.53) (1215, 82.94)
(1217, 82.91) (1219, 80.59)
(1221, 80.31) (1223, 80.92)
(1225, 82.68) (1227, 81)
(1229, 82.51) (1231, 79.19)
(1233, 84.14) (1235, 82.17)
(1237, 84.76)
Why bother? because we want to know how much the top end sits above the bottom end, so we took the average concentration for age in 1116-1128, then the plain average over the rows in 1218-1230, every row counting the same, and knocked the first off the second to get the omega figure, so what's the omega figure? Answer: -1.7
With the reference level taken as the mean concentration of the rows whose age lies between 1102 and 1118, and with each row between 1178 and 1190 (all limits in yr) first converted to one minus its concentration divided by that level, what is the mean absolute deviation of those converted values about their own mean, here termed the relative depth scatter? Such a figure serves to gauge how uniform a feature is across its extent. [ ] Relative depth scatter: 0.02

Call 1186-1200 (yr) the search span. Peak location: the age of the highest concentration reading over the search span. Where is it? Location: 1195 yr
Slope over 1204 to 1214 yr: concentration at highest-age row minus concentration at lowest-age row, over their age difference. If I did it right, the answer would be 0.1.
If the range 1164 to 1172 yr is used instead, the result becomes 4.2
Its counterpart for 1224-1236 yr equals -0.1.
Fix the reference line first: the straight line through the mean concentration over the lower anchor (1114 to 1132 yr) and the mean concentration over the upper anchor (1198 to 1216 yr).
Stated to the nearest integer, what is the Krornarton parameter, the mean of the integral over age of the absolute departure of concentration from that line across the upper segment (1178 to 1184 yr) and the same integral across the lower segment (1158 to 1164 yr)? 156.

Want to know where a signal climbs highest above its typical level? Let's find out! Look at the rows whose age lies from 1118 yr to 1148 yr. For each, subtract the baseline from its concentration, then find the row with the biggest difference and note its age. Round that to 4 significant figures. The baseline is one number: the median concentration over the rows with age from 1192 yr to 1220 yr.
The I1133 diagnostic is 1129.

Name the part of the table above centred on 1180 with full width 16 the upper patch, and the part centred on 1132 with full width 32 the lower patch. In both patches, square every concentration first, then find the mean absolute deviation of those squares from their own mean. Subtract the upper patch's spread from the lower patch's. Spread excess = 149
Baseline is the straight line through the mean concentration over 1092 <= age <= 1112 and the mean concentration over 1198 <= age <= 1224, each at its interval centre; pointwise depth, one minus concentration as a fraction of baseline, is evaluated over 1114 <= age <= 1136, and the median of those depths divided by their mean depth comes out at 1.0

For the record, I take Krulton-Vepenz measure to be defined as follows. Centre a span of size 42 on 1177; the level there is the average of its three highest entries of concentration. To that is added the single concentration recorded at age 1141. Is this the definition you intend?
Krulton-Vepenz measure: 164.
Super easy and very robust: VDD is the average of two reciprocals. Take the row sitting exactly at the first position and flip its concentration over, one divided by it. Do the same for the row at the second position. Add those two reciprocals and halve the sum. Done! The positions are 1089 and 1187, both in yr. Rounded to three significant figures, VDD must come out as 0.0125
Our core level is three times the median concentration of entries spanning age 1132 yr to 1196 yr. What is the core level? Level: 230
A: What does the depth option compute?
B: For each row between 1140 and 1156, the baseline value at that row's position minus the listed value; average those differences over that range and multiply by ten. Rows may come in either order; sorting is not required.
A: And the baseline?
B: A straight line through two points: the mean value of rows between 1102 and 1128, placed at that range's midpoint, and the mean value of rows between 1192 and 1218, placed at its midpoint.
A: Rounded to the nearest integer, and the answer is 195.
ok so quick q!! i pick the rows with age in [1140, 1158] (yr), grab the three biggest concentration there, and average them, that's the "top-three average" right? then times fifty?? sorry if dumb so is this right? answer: 3837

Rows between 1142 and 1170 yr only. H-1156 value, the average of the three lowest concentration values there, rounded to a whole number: 31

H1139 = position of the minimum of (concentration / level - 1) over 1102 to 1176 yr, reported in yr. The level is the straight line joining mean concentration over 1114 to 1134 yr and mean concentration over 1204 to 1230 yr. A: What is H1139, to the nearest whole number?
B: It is 1159 yr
